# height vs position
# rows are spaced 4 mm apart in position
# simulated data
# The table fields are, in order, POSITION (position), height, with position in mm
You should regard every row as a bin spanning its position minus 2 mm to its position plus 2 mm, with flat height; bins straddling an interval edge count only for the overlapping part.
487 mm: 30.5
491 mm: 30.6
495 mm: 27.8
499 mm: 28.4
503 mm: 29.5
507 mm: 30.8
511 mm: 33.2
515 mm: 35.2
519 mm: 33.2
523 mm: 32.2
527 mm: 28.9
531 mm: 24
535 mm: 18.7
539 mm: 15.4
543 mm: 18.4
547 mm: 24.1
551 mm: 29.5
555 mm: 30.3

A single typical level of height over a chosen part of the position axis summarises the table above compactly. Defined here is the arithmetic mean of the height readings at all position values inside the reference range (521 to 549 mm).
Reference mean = 23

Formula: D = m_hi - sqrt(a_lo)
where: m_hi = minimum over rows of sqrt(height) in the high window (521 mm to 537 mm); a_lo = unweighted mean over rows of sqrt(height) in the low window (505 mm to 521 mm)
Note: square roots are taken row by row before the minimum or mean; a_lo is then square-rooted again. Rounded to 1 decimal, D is 1.9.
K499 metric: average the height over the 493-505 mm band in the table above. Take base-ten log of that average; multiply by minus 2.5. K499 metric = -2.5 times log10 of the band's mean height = -3.64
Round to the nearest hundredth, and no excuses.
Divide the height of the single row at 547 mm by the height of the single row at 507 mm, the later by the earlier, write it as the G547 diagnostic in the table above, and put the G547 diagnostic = 0.78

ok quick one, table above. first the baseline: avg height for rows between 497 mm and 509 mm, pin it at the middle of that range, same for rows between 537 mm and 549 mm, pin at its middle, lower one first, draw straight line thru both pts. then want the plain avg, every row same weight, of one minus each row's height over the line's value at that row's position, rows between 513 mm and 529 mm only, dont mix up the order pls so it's -0.30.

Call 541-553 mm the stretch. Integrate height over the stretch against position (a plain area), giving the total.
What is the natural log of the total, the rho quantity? 5.66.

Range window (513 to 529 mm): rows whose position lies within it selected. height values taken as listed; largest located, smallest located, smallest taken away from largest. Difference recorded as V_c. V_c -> 6.3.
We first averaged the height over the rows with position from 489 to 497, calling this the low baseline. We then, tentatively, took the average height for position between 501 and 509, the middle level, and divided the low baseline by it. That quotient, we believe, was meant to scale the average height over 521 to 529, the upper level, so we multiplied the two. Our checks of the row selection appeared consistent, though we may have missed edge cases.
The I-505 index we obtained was 30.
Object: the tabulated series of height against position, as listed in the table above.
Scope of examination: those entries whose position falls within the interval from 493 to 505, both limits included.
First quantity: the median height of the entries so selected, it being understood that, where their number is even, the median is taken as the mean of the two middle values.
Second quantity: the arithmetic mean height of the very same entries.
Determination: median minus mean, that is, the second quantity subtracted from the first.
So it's -0.2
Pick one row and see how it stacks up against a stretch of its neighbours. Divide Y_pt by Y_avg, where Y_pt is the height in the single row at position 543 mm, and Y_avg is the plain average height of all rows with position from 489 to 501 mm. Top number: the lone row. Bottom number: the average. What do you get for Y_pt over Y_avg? 0.6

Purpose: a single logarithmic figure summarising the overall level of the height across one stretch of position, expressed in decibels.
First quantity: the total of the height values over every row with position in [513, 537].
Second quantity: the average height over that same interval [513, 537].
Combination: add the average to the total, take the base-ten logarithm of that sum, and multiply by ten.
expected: 23.0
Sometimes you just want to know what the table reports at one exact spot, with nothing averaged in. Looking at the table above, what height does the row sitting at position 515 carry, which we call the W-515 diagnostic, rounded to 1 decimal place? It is 35.2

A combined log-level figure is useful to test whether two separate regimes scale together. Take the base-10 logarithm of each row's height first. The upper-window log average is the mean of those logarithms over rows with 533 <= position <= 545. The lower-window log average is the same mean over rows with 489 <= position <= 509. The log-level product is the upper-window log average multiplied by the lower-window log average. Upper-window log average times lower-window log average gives 1.82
